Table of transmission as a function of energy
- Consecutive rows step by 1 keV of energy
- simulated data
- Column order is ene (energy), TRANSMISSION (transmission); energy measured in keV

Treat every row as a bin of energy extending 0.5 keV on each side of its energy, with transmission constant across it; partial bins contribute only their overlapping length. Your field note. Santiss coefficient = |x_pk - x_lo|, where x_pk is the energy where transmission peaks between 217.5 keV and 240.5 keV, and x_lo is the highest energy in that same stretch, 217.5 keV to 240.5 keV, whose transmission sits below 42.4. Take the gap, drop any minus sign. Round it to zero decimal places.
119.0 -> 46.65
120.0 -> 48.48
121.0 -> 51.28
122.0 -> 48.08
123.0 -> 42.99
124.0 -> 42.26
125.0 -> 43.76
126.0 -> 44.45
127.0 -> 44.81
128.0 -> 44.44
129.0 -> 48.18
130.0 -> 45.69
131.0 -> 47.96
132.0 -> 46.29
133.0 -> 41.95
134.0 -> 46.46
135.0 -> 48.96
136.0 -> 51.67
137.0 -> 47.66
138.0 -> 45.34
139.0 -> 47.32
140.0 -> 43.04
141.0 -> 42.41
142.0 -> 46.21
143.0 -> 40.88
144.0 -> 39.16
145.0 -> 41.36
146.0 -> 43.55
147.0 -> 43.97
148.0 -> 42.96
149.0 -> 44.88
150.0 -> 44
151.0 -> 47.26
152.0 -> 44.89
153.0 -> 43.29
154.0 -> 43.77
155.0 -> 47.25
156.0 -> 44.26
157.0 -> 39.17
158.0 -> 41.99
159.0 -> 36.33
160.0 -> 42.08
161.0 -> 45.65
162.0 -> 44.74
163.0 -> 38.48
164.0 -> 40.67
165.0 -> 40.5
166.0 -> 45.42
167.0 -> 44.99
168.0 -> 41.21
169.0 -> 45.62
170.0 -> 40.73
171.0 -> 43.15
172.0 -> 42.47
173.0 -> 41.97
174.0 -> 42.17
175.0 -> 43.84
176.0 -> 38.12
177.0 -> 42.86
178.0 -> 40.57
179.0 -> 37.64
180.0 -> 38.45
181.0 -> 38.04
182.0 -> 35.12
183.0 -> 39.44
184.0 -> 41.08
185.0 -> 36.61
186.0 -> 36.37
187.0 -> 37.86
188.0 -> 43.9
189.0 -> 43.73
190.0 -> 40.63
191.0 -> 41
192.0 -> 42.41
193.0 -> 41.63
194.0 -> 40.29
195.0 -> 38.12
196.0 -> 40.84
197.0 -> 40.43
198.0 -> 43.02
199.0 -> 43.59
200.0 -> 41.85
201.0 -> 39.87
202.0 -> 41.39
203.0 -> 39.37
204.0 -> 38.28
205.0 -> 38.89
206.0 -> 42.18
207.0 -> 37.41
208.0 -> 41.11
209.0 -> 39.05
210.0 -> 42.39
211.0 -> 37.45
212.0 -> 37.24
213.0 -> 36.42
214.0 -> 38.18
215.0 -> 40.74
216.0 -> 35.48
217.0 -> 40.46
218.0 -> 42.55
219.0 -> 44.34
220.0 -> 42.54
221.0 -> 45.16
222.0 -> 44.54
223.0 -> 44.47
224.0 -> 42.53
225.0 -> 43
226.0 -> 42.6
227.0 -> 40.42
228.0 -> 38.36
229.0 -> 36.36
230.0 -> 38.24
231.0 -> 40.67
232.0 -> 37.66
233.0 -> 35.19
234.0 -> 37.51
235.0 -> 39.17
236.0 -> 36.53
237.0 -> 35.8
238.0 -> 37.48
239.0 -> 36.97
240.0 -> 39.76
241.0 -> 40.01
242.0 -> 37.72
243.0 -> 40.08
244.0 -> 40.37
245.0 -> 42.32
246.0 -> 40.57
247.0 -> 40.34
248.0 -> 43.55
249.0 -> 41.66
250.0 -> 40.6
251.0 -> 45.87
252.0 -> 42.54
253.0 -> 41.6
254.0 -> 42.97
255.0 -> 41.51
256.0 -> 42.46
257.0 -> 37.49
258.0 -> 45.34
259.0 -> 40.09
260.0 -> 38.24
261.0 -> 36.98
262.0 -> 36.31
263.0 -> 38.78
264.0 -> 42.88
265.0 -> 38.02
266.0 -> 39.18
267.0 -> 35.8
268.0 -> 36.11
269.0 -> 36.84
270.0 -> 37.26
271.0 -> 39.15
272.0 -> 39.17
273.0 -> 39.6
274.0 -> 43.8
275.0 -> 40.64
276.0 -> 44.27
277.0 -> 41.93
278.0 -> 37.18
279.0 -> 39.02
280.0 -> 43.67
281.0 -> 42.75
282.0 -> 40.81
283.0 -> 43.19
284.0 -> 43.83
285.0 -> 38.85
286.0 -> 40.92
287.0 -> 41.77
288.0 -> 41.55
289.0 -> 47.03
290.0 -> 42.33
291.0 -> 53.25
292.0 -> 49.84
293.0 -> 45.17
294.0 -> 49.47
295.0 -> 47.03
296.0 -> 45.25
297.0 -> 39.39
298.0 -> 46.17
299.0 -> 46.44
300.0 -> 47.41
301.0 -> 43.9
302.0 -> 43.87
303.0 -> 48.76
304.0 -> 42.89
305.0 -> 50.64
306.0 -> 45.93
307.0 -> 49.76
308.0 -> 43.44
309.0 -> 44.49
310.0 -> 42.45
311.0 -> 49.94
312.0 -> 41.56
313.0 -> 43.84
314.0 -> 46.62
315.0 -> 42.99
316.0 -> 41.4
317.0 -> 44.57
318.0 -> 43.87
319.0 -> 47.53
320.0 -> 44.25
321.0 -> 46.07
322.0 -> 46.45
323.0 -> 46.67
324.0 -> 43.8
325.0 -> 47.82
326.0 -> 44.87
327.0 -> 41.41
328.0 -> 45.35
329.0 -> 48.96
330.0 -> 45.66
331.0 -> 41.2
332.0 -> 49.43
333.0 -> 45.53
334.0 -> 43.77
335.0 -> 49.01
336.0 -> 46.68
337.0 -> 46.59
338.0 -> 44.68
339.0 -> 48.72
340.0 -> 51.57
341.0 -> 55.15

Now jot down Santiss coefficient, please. 19 keV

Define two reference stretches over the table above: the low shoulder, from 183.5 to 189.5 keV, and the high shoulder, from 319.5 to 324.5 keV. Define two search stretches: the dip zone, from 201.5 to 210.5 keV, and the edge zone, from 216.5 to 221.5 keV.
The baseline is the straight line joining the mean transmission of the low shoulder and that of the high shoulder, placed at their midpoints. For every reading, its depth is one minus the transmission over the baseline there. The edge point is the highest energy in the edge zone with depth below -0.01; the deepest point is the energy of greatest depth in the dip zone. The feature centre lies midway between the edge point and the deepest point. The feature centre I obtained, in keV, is 214.0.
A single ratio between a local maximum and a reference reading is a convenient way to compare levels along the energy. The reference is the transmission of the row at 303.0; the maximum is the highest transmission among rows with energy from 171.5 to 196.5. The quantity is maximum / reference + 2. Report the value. 2.90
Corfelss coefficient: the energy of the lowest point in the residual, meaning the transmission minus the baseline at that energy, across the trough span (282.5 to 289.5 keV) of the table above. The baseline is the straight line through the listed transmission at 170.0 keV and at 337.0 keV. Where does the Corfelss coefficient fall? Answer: 285.0 keV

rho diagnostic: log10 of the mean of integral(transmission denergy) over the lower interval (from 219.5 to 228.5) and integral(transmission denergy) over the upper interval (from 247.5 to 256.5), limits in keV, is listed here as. 2.583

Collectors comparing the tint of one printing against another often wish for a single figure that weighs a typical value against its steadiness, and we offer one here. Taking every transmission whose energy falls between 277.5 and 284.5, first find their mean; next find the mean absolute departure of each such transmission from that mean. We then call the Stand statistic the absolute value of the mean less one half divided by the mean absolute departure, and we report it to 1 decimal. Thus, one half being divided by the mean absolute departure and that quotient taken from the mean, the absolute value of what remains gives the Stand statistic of 41.3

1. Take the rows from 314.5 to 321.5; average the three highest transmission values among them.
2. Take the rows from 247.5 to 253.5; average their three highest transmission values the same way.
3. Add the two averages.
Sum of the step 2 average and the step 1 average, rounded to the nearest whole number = 90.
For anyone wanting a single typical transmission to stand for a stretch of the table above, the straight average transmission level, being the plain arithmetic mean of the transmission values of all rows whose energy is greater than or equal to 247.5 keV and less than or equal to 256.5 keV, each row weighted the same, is 42.5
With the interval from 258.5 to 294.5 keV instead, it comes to 41.3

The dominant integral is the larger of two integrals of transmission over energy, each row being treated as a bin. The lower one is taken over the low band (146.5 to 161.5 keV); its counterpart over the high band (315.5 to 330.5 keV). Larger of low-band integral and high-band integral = 679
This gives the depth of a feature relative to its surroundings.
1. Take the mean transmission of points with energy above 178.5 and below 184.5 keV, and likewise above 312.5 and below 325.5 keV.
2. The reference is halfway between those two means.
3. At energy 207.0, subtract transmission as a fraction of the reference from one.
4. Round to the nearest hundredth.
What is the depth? 0.10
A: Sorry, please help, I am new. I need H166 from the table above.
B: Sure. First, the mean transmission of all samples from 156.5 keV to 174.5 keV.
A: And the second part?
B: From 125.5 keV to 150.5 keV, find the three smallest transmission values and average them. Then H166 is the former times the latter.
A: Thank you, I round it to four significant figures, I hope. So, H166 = 1703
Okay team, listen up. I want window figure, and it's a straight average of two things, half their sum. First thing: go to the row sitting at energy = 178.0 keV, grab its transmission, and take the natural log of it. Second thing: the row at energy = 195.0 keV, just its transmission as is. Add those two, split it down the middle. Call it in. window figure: 20.9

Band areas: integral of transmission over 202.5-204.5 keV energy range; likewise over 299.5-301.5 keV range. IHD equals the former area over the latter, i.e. 0.85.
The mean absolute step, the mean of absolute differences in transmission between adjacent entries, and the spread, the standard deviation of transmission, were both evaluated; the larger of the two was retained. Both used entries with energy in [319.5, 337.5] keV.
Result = 3.1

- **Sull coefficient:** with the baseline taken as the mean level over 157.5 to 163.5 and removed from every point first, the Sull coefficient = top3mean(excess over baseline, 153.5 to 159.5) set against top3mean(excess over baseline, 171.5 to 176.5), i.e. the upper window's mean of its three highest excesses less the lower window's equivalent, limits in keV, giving -2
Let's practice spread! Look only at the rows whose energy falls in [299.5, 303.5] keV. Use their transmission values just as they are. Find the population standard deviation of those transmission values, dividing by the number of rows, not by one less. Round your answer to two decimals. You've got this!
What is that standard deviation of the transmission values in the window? 2.15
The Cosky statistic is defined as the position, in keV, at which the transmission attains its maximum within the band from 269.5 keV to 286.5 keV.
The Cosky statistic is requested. 276.0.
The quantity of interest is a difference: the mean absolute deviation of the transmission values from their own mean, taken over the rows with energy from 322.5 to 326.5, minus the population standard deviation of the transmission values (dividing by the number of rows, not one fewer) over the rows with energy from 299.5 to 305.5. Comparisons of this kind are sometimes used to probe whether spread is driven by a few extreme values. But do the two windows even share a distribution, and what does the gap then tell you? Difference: -1.4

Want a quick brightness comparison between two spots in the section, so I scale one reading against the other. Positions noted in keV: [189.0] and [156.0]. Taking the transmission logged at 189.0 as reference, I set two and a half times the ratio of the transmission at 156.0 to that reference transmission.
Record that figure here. 2.53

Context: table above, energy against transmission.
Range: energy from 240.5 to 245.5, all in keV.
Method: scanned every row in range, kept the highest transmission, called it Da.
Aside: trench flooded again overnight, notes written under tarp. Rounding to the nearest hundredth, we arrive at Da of 42.32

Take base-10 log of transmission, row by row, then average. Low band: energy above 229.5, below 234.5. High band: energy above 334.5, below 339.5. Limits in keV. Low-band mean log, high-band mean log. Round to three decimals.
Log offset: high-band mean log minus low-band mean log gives 0.095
